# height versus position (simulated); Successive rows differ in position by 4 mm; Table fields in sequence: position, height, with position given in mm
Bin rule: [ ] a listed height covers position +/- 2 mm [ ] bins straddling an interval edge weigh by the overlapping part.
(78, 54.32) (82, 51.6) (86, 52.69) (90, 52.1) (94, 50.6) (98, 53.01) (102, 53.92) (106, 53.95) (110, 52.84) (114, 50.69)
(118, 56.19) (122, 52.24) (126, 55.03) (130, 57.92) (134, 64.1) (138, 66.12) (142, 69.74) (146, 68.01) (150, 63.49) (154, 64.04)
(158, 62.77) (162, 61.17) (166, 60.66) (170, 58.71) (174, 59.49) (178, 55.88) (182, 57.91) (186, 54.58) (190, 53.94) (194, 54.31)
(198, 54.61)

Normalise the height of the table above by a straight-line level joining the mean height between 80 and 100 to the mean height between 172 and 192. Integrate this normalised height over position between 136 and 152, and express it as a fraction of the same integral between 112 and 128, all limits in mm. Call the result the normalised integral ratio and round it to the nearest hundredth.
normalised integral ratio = 1.22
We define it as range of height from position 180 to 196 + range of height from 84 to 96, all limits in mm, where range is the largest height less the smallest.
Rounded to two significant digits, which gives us 6.1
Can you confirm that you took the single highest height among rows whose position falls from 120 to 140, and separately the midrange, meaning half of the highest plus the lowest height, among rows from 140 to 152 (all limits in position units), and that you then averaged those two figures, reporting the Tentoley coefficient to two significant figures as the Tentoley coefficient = 66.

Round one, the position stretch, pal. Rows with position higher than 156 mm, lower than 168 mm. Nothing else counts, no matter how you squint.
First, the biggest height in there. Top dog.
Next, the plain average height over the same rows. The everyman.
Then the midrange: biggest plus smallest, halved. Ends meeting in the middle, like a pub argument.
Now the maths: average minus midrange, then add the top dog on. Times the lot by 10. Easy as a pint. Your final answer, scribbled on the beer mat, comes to 626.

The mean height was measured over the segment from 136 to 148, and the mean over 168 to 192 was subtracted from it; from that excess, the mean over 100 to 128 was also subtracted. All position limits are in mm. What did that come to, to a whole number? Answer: -42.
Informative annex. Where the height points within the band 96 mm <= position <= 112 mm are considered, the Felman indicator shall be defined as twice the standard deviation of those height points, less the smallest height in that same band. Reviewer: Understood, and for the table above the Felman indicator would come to -52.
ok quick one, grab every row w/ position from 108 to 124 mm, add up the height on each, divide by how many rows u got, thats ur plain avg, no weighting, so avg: 53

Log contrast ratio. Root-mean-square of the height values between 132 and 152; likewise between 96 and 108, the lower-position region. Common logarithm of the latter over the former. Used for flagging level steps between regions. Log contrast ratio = -0.09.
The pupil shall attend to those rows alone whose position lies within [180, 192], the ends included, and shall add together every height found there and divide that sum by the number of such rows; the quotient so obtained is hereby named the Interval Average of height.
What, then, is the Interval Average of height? 55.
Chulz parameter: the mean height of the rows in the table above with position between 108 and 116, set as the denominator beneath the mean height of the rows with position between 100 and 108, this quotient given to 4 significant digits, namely 1.042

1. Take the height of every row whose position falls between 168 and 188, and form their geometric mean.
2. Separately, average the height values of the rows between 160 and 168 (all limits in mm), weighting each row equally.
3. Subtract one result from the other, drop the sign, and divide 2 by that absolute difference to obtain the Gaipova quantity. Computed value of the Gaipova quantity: 0.55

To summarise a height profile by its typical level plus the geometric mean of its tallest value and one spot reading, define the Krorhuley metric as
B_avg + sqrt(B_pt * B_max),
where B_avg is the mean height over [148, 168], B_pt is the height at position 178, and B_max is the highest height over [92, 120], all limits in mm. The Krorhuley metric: 118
